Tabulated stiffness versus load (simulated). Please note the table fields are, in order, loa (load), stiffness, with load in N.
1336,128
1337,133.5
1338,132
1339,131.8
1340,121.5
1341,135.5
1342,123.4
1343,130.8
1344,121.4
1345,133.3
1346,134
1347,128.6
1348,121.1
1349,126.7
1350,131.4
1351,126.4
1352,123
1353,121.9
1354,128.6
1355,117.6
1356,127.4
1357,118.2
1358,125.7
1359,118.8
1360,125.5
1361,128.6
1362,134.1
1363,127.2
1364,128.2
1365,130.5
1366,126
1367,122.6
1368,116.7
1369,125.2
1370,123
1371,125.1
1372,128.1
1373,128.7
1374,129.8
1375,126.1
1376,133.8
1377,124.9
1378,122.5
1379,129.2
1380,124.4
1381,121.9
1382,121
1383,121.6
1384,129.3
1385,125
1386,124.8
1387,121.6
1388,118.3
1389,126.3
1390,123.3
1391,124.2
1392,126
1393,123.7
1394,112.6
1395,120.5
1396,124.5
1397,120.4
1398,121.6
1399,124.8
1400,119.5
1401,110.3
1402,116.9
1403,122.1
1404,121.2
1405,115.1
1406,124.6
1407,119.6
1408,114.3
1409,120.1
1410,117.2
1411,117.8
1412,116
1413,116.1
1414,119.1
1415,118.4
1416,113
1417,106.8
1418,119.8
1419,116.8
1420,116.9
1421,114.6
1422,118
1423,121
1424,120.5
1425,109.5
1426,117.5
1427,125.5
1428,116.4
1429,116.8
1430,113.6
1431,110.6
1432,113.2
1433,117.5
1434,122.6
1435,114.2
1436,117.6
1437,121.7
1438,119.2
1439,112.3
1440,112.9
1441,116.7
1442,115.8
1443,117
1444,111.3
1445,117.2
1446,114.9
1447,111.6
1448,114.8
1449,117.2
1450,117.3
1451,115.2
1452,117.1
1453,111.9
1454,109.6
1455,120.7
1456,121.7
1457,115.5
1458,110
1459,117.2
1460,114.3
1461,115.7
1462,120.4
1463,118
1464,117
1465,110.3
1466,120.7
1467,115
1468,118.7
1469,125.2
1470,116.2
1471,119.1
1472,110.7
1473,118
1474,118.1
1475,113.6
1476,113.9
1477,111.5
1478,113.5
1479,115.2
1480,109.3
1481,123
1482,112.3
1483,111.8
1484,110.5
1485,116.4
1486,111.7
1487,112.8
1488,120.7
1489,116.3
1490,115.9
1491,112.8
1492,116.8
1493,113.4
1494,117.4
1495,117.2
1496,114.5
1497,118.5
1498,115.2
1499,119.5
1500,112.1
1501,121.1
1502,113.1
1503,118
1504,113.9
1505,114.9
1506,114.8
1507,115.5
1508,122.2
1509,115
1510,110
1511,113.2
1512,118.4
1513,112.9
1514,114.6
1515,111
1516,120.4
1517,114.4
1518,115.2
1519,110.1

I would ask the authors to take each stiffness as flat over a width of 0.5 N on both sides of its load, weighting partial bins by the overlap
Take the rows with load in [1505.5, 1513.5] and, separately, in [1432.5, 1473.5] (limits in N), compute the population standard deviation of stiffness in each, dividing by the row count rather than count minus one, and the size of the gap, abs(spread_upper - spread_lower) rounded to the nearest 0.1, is 0.1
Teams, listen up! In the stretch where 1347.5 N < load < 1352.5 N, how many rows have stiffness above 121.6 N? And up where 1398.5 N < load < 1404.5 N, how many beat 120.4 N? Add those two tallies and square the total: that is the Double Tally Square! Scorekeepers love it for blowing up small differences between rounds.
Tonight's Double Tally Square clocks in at 49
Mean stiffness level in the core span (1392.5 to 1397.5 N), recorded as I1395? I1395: 120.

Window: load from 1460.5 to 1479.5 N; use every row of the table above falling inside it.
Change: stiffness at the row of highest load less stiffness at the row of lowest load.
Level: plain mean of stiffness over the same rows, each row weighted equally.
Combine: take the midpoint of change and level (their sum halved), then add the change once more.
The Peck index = 57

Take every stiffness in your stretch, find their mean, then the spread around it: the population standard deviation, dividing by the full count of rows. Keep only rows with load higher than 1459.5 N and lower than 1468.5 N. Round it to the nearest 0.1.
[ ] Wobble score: 3.1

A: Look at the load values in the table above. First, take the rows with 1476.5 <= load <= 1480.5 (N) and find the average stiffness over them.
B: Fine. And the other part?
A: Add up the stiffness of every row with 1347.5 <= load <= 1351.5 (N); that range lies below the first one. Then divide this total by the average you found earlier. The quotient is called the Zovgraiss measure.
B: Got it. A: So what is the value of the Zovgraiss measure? 4.50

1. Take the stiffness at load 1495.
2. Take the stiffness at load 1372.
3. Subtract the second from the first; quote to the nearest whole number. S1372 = -11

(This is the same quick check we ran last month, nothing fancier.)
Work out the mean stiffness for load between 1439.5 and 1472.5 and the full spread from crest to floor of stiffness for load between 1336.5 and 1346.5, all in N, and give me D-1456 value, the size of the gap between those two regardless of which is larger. 102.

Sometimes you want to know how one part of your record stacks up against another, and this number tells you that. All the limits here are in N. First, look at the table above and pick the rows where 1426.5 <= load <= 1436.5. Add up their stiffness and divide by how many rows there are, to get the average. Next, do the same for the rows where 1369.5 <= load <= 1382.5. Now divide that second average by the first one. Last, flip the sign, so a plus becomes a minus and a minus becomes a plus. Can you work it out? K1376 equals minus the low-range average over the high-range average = -1.08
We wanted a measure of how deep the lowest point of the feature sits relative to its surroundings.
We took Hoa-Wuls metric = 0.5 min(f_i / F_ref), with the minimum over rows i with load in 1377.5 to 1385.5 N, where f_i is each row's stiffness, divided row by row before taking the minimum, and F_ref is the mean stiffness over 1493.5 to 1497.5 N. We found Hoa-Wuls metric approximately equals 0.518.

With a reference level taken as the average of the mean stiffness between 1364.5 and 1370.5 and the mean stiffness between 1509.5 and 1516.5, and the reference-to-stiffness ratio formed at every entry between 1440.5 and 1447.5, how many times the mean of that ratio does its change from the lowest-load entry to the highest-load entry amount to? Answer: 0.045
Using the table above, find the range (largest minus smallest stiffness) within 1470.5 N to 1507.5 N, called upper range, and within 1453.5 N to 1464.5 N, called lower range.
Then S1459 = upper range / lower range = 1.13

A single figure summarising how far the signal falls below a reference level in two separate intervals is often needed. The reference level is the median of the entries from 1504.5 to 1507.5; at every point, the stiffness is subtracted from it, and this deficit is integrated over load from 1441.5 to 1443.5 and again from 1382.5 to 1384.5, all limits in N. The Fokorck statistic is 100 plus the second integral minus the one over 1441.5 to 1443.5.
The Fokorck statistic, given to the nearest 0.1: 81.9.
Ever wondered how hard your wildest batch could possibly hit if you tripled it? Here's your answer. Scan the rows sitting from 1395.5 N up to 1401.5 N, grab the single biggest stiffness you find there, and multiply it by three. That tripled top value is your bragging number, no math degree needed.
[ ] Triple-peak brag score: 374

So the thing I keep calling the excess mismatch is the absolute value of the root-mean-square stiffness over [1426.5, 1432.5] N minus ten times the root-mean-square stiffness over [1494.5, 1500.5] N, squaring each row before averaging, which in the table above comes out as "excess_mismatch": 1046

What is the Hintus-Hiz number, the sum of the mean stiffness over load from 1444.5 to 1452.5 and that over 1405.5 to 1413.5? 234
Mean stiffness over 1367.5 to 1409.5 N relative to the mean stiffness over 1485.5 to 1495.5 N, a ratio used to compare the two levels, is 1.06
